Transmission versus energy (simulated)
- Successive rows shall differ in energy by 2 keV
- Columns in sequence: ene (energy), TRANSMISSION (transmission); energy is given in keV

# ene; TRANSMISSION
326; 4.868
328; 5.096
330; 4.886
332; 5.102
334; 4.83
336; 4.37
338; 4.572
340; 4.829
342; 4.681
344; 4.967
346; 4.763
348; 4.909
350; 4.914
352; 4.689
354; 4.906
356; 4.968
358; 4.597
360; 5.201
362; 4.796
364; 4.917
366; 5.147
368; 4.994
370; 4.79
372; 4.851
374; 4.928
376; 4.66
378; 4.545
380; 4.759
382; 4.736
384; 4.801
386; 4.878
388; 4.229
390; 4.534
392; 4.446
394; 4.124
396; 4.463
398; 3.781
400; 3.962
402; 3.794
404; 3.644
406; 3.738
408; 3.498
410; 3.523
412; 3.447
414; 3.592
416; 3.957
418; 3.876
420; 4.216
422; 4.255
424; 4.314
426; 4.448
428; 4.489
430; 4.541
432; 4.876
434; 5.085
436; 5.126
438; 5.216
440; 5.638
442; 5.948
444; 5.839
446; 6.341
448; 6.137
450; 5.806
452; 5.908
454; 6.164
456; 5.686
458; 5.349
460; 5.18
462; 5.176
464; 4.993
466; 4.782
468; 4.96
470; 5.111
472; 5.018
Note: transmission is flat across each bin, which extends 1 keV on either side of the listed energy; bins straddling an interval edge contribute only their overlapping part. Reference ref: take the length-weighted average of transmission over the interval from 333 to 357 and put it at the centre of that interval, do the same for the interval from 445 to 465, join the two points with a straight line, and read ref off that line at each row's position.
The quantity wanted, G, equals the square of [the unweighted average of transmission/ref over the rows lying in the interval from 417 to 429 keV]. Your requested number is 0.62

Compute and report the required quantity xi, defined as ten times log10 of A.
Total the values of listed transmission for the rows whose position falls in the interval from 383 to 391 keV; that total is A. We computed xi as 12.7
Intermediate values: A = 18.4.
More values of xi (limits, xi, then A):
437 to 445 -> 13.5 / 22.6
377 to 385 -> 12.8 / 18.8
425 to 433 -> 12.6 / 18.4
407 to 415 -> 11.5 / 14.1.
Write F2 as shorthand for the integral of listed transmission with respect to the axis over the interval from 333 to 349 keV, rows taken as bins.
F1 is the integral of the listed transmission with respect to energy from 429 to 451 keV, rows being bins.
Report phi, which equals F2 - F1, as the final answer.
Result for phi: -45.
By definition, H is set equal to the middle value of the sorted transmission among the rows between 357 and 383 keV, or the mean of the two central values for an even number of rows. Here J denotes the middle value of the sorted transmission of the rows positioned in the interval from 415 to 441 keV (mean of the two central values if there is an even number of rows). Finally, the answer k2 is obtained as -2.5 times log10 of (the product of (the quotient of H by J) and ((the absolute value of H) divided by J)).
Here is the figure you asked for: -0.14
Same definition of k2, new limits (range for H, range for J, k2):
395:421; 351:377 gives 0.57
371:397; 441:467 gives 0.48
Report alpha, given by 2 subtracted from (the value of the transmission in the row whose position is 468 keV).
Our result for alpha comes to 3.0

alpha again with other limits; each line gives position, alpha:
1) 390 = 2.5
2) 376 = 2.7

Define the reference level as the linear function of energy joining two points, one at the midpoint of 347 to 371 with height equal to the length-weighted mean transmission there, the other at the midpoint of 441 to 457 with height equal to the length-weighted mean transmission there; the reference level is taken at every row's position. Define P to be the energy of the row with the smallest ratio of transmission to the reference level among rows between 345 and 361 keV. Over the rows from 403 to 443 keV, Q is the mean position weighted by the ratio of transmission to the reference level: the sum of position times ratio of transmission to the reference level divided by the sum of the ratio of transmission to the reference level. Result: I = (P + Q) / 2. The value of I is 391.3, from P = 358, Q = 424.5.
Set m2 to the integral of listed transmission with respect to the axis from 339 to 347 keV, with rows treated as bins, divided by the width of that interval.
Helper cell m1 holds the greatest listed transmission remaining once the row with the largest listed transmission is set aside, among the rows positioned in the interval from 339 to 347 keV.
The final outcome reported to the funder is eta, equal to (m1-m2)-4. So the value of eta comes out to -3.98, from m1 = 4.829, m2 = 4.8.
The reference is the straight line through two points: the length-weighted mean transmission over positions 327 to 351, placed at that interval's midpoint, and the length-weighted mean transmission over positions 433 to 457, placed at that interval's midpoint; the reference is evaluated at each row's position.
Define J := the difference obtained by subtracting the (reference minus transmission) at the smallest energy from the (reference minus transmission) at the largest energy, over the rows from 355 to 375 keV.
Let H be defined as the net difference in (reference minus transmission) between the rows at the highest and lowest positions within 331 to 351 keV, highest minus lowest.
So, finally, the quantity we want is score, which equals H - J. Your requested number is 0.1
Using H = 0.34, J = 0.2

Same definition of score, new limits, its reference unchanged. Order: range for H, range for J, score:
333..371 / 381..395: -0.4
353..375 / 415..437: 1.1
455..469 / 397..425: 1.1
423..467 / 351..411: -1.8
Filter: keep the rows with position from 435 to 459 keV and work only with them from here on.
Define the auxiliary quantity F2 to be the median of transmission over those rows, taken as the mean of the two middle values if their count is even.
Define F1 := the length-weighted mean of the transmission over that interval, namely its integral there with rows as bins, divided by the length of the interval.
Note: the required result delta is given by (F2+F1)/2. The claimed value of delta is 5.8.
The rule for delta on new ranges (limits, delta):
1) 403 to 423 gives 3.7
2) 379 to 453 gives 4.5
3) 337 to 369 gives 4.9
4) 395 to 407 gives 3.8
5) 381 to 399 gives 4.5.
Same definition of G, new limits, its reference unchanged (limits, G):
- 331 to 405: 0.88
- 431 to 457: 1.03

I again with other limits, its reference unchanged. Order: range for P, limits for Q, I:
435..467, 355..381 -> 416.9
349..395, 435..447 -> 417.6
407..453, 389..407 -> 404.8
